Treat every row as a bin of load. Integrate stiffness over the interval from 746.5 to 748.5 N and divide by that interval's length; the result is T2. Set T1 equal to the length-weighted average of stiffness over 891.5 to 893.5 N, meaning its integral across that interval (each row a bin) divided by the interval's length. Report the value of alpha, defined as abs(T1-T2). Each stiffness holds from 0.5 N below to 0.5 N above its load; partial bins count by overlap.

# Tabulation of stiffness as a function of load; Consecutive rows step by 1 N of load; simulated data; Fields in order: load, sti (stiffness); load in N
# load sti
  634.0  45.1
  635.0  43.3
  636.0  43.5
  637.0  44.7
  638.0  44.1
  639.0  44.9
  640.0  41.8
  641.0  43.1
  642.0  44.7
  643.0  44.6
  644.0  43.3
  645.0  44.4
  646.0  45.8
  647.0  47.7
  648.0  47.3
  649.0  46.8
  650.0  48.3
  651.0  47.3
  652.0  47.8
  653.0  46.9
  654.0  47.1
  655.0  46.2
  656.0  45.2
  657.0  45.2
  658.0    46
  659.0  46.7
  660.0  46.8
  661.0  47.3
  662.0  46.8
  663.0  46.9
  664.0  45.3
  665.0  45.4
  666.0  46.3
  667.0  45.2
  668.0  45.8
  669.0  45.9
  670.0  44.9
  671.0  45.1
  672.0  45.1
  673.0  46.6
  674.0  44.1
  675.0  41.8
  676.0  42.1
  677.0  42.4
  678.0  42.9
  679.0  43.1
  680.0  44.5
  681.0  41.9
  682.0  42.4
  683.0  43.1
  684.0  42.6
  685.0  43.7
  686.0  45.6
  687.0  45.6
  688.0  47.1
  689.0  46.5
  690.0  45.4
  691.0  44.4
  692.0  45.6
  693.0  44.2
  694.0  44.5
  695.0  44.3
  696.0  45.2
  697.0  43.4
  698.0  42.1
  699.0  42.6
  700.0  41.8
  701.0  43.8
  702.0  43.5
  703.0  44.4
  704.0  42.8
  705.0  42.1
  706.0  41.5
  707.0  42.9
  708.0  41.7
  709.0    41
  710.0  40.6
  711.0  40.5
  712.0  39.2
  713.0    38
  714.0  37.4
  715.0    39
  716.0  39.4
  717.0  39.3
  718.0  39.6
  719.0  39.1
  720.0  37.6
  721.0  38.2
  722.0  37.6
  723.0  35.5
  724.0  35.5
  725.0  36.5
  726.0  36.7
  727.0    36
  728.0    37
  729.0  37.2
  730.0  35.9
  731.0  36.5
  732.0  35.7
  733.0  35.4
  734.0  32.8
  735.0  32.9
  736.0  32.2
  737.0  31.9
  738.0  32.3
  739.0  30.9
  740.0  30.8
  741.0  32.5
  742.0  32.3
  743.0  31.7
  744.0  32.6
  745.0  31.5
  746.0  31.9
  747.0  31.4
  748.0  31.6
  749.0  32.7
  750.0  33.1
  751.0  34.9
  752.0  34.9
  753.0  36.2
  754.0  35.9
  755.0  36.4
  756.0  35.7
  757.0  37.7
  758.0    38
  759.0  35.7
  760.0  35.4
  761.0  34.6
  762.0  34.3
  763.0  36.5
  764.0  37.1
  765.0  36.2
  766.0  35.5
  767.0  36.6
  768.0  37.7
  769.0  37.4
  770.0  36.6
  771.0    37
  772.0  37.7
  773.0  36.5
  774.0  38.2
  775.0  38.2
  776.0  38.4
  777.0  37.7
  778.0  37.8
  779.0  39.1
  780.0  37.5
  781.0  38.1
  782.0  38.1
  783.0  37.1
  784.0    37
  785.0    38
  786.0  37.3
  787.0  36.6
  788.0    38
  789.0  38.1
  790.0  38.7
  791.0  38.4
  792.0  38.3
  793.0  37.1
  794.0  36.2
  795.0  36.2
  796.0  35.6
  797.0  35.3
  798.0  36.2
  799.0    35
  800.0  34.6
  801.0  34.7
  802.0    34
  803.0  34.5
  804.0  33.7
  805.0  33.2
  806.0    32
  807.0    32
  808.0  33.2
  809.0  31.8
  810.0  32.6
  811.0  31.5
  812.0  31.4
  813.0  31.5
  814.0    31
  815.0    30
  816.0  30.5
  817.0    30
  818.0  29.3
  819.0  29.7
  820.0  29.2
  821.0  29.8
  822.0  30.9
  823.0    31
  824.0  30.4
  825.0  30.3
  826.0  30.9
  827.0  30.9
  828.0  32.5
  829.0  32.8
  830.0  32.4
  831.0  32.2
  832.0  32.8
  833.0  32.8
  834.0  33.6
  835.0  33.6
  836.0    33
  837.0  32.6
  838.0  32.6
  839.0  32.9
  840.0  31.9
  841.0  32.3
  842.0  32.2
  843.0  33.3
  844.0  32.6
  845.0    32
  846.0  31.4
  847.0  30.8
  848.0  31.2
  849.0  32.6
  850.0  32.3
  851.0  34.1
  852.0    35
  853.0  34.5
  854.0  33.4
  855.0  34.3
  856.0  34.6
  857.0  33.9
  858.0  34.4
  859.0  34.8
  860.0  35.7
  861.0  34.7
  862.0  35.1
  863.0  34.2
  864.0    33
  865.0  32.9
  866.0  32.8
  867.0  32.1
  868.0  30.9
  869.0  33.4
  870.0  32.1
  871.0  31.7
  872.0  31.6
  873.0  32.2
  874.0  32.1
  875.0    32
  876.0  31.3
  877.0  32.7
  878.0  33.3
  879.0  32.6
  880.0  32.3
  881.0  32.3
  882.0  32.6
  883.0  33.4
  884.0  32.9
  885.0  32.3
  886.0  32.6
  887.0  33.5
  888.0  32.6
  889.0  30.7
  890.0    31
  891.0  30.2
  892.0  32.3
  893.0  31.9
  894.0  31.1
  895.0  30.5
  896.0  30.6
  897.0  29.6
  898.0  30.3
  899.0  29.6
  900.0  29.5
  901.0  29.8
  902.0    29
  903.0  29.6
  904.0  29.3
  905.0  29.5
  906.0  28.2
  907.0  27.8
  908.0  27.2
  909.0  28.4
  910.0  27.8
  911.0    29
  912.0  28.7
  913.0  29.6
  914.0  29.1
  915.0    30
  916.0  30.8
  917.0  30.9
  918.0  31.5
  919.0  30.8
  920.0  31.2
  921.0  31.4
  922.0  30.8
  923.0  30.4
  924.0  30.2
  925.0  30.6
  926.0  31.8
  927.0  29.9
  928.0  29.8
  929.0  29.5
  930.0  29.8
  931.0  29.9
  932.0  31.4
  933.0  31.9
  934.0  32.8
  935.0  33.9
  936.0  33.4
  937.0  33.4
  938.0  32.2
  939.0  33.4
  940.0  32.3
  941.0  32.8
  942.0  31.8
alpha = 0.6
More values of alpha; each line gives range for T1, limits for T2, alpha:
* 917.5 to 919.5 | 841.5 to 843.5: 1.6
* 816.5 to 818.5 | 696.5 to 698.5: 13.1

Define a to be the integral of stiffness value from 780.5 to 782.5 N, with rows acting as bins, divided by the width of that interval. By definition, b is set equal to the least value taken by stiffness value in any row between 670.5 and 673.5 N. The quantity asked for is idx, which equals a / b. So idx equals 0.84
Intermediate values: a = 38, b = 45.1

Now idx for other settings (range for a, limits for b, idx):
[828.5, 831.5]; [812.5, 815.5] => 1.08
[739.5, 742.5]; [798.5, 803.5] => 0.94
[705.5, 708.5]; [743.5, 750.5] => 1.34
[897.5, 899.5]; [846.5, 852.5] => 0.97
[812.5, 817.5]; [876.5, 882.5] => 0.95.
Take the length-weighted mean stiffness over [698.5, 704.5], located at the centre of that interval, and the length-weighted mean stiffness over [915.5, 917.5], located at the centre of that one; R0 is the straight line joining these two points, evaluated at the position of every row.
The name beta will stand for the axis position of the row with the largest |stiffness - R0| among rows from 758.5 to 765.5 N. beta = 762.0 N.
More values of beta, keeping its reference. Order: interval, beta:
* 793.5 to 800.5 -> 800.0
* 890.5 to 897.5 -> 897.0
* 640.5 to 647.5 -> 641.0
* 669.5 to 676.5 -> 675.0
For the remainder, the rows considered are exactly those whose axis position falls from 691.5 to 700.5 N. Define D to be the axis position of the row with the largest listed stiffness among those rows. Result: 692.0 N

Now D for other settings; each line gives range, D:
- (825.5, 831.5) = 829.0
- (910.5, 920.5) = 918.0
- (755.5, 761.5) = 758.0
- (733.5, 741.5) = 735.0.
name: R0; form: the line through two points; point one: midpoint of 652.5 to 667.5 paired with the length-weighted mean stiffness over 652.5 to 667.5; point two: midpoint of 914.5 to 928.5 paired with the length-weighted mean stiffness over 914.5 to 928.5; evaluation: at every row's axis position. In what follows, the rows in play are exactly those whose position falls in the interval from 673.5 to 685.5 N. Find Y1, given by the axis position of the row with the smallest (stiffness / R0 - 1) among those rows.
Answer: 675.0 N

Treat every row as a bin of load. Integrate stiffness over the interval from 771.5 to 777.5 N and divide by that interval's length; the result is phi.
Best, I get 38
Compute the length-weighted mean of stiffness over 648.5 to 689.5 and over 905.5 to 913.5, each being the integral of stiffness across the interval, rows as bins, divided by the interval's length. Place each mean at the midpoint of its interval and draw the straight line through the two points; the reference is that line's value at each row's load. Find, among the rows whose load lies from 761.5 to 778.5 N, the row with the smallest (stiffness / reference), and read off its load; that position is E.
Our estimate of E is 762.0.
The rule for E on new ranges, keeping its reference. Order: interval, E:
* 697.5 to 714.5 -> 714.0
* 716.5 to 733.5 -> 723.0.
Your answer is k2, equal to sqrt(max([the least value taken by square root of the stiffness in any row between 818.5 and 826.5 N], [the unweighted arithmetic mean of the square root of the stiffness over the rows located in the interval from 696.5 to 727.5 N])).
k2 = 2.51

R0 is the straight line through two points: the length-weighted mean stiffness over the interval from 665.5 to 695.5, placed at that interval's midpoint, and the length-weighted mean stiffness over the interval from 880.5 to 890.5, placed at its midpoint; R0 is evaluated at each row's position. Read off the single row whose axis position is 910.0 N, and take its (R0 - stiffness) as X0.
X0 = 3.15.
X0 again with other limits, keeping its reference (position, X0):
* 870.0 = 1.20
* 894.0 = 0.79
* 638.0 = 2.82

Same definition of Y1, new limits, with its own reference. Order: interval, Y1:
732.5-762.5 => 740.0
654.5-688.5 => 675.0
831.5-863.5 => 847.0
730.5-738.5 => 737.0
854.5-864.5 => 864.0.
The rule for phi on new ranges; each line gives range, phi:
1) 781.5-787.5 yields 37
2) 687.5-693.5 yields 46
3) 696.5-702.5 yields 43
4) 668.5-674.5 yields 45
